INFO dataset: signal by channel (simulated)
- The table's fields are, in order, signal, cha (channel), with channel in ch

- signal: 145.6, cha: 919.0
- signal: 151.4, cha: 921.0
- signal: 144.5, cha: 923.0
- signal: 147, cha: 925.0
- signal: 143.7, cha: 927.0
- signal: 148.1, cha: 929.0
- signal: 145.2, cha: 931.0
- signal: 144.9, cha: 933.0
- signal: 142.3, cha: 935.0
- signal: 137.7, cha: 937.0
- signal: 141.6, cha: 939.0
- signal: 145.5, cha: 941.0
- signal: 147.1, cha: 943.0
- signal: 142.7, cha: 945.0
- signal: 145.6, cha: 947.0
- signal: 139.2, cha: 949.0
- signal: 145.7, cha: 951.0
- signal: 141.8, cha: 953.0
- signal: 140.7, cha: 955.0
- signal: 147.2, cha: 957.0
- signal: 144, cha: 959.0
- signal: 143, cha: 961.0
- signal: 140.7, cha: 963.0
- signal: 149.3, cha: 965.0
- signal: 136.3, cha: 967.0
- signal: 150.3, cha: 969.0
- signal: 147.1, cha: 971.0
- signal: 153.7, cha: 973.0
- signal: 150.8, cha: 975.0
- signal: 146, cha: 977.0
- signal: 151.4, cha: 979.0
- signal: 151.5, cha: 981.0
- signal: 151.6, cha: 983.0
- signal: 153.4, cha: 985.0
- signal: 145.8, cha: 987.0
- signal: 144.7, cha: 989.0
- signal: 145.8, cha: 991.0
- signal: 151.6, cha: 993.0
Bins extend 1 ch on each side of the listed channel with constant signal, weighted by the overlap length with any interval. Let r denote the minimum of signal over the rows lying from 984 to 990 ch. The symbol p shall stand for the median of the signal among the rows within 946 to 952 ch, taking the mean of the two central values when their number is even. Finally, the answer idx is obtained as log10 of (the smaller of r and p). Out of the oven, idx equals 2.160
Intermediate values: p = 146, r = 144.7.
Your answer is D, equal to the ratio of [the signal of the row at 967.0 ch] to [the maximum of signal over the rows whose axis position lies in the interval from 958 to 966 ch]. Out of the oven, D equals 0.91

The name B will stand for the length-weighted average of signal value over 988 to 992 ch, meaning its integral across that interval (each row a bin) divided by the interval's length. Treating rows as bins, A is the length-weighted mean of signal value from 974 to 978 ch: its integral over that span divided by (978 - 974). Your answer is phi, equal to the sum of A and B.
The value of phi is 294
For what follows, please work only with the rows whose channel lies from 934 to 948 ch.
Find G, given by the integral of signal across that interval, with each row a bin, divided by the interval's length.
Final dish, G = 143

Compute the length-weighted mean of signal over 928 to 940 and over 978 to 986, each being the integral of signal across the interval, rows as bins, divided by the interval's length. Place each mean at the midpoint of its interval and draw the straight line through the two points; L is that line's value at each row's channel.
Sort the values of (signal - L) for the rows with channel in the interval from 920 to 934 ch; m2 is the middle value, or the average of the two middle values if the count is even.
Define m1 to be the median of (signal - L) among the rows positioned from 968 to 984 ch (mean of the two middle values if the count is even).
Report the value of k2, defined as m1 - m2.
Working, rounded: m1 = -0.2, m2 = 3.2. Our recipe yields -3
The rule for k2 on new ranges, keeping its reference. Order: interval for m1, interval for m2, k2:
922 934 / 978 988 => 3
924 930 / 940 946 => 4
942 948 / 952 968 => 5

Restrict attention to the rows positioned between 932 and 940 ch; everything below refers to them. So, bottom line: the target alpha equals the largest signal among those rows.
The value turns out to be 144.9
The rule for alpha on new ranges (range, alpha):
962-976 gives 153.7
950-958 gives 147.2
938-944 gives 147.1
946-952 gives 145.7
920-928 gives 151.4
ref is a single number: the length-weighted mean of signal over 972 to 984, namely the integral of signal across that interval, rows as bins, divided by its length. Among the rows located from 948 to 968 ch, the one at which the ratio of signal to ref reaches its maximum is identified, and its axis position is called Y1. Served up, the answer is 965.0 ch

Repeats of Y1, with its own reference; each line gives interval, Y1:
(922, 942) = 929.0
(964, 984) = 973.0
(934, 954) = 943.0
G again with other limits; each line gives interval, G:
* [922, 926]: 146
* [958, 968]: 143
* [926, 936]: 145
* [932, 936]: 144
